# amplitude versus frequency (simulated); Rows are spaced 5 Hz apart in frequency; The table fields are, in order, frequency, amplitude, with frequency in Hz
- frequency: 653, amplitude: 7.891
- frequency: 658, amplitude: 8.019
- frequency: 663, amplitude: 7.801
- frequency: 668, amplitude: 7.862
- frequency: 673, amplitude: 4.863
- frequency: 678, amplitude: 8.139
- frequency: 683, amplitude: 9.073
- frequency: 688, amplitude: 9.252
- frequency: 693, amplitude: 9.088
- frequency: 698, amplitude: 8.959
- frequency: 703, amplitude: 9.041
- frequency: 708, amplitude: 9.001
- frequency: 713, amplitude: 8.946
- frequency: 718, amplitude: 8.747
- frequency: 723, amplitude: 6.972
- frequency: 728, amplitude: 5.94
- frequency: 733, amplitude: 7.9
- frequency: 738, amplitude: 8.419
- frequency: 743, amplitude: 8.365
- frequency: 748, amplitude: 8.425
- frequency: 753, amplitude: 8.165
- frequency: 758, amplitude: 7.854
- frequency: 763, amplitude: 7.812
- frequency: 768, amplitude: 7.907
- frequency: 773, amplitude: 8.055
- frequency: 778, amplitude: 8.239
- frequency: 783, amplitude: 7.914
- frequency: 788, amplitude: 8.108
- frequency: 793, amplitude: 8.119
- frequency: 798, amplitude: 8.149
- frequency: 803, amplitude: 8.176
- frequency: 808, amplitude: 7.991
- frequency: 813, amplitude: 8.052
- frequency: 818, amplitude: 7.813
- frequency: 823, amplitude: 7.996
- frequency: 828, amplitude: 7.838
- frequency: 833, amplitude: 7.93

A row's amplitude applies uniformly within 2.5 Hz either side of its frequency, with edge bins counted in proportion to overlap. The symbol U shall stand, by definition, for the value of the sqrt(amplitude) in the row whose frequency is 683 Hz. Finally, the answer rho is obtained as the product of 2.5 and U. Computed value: 7.53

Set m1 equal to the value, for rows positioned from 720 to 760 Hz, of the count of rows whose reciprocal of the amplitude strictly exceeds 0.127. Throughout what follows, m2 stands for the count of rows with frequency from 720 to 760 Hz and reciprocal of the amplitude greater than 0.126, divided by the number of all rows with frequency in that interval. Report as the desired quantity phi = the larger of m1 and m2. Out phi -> 3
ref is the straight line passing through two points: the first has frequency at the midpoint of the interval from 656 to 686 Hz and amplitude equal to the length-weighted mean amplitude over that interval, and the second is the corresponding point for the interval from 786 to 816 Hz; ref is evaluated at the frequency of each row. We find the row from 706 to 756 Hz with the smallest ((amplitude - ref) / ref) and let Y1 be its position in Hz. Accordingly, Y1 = 728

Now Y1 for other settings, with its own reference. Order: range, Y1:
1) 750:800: 763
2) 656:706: 673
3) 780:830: 828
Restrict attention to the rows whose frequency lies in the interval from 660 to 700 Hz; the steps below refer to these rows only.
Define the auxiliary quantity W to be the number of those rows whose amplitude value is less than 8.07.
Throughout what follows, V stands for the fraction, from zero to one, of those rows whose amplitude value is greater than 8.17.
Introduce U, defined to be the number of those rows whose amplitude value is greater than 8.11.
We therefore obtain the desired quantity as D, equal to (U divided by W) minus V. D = 1.17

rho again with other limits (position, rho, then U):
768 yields 7.03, 2.81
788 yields 7.12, 2.85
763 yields 6.99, 2.79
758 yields 7.01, 2.80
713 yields 7.48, 2.99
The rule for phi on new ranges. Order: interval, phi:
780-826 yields 1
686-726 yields 1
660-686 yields 3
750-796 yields 2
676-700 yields 0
